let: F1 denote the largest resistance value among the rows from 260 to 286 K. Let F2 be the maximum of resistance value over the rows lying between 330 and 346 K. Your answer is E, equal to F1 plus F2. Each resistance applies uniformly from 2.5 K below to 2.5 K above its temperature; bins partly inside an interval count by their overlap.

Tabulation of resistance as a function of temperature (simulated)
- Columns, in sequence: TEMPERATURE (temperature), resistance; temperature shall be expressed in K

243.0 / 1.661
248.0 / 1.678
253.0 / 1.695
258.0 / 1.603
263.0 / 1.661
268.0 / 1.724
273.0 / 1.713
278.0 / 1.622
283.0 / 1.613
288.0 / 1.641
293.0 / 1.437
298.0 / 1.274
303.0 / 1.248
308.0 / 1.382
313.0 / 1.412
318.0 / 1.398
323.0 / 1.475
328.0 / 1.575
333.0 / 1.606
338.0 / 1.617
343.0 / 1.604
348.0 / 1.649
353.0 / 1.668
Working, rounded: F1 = 1.724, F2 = 1.617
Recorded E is 3.34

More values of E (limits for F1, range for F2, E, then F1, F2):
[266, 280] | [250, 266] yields 3.42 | 1.724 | 1.695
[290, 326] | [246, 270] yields 3.20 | 1.475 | 1.724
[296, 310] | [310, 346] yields 3.00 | 1.382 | 1.617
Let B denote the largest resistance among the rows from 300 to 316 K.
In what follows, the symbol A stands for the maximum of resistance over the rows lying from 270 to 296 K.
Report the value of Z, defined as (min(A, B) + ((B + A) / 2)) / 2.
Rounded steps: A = 1.713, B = 1.412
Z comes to 1.49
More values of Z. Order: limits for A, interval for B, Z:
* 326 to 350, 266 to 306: 1.67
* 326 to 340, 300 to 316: 1.46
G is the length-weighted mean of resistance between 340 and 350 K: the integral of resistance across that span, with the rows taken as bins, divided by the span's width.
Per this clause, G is 1.62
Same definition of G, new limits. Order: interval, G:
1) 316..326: 1.45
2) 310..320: 1.40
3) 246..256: 1.68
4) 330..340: 1.61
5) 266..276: 1.71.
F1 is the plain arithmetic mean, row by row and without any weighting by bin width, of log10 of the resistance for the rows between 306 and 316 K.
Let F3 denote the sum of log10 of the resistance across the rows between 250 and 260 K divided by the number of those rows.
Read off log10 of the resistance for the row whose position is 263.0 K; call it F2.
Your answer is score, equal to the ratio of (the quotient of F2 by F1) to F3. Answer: 7.0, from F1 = 0.15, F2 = 0.22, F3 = 0.217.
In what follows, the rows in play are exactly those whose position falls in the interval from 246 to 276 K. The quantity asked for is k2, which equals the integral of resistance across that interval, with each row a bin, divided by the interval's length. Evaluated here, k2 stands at 1.68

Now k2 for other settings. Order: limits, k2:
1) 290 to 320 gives 1.36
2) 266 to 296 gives 1.62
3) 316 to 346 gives 1.55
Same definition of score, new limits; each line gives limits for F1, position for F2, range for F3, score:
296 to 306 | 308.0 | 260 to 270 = 6.1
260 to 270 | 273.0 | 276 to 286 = 4.9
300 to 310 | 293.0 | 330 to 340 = 6.4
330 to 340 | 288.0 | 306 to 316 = 7.2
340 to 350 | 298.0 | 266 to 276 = 2.1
